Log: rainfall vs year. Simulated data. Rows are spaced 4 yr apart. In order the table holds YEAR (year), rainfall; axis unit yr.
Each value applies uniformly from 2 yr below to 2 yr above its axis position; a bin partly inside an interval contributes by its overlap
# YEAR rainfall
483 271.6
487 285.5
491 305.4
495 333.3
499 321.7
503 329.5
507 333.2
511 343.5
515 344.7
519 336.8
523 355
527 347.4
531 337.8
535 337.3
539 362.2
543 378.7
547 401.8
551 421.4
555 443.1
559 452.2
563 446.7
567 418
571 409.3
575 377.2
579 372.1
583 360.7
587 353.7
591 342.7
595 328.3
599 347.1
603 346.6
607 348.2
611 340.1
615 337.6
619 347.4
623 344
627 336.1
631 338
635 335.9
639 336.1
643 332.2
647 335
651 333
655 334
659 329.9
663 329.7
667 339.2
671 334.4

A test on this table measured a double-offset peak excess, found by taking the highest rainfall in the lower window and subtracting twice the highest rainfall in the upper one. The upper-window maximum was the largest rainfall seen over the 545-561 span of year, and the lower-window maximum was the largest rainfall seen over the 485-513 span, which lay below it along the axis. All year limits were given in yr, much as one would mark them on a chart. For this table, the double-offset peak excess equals -561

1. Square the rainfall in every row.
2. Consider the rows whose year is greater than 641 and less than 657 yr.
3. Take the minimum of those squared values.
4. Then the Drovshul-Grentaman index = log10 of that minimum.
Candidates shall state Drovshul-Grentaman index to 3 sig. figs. 5.04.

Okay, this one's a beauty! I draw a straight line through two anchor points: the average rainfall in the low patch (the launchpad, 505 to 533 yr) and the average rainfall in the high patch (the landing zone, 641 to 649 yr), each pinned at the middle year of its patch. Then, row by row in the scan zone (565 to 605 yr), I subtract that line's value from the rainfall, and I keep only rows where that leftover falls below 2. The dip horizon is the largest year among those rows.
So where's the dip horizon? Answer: 595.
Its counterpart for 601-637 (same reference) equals 635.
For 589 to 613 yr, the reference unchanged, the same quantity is 595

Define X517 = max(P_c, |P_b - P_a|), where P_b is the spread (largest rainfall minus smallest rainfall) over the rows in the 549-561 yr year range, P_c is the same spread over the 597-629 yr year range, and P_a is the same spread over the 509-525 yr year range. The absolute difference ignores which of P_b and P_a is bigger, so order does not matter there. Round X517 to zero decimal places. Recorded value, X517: 13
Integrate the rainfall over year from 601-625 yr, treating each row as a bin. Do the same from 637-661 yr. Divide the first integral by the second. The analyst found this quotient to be 1.03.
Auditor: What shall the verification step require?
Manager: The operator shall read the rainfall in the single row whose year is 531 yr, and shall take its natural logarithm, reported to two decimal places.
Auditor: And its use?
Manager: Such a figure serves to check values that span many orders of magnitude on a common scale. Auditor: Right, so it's 5.82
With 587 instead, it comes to 5.87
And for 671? 5.81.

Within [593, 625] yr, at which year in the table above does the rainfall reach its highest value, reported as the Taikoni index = 607 yr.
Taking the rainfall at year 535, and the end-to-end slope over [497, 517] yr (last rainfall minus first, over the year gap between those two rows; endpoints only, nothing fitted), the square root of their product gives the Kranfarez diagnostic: 22.0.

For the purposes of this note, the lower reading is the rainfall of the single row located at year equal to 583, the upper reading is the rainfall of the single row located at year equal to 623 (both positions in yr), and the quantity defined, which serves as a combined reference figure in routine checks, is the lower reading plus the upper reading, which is 705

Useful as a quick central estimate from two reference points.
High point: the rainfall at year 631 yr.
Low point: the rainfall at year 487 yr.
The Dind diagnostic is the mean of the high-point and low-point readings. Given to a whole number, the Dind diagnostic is 312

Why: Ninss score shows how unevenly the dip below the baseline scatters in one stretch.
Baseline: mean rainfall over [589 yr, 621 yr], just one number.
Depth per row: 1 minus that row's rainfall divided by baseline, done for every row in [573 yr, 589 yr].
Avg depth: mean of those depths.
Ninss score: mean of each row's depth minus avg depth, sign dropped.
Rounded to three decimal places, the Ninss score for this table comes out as 0.025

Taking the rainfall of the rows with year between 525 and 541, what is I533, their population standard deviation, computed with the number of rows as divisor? 10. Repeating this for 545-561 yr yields 20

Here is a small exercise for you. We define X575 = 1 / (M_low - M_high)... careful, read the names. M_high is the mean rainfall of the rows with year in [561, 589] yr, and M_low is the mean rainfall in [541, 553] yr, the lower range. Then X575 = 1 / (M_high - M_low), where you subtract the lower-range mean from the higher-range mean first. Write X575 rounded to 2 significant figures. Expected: -0.10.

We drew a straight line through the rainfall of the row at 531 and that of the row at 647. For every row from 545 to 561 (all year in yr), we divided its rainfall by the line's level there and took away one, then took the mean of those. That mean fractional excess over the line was 0.274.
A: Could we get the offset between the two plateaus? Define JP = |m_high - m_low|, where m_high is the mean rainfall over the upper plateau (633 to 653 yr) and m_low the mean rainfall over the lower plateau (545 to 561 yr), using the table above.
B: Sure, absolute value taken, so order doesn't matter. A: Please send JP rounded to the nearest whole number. 95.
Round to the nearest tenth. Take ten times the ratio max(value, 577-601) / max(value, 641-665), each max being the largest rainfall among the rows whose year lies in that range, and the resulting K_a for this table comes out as 11.1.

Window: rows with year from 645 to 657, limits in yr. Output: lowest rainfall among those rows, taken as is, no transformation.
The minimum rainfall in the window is 333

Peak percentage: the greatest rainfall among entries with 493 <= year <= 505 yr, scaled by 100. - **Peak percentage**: 33330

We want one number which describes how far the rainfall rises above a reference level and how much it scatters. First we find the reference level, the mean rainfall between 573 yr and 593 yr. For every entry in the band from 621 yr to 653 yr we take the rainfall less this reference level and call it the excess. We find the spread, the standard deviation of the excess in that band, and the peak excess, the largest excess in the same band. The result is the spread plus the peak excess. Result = -14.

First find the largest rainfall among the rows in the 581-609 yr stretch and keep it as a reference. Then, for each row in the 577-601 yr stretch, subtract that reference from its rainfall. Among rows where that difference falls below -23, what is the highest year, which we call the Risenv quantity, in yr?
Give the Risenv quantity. 595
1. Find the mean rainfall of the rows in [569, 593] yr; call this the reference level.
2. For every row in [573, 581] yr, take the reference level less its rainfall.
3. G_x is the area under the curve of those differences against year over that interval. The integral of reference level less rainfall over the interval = -43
